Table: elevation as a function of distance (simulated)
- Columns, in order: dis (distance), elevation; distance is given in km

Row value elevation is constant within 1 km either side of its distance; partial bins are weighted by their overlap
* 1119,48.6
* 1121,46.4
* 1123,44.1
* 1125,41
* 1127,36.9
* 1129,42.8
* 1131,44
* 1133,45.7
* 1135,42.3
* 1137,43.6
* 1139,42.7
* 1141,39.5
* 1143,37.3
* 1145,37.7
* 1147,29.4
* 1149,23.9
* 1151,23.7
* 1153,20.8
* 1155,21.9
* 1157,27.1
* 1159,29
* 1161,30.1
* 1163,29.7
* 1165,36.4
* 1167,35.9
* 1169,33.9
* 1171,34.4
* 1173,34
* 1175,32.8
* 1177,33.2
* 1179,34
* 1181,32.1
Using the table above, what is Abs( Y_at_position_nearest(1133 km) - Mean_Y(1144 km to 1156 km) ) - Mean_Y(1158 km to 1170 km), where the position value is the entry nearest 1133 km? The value -13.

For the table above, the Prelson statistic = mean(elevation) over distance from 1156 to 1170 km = 32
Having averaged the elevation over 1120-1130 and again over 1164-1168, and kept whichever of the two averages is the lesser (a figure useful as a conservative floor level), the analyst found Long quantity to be 36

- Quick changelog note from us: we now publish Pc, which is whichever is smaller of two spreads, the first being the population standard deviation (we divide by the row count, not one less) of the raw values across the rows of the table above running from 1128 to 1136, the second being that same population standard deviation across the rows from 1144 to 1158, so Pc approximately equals 1.3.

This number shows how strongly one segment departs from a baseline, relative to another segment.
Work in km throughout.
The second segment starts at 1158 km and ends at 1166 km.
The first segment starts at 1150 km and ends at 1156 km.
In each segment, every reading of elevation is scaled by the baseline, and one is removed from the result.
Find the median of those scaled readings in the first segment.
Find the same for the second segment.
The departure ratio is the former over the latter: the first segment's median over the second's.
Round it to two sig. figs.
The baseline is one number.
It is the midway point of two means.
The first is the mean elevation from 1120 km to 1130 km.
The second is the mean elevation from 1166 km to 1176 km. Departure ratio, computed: 2.0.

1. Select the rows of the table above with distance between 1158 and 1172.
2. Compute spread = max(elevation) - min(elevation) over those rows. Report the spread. 7.4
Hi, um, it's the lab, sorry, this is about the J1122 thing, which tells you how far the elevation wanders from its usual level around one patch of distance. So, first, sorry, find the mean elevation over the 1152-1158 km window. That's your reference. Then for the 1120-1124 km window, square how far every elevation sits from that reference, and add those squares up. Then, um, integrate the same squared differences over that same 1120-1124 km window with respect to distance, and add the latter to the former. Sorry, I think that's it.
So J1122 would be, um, 2908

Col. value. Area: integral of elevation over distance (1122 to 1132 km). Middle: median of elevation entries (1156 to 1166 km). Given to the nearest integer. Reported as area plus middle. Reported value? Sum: 447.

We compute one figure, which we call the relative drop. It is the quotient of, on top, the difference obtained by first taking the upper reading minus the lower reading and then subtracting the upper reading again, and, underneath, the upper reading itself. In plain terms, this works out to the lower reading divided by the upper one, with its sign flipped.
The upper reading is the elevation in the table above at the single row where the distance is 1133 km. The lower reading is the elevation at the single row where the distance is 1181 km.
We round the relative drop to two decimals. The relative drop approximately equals -0.70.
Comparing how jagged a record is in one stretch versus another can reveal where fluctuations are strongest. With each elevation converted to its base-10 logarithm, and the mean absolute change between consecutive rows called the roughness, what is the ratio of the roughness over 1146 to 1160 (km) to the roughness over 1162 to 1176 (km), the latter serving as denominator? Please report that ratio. 2.0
